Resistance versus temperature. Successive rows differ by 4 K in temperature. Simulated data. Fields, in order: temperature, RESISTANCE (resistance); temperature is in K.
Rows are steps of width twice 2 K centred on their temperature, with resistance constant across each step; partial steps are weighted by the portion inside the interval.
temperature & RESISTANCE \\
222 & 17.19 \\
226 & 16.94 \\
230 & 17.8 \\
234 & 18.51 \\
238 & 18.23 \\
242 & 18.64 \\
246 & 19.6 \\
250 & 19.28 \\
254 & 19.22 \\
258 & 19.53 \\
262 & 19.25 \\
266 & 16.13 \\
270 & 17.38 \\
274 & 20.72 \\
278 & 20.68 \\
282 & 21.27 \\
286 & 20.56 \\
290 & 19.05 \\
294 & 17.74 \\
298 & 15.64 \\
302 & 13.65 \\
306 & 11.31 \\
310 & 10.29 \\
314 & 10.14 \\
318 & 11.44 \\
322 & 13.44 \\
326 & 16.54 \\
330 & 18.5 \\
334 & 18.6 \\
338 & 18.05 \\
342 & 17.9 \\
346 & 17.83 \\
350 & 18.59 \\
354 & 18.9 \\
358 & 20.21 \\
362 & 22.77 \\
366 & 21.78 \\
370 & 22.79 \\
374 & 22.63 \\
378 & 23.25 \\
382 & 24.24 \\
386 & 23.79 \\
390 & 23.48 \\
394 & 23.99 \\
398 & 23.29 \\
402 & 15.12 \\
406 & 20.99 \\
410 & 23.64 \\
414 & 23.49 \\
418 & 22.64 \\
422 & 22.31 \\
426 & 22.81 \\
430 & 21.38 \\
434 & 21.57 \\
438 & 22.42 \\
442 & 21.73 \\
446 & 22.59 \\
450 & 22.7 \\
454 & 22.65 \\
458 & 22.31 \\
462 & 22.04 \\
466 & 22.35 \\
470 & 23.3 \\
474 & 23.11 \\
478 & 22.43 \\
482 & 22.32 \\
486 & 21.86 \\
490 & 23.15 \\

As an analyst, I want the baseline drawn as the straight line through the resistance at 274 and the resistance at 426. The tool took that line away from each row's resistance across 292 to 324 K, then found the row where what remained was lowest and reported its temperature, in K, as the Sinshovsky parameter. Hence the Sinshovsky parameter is 314 K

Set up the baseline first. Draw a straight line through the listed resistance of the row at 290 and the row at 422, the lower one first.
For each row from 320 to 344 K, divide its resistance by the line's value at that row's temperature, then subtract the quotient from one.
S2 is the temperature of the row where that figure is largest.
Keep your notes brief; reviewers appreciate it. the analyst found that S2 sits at 322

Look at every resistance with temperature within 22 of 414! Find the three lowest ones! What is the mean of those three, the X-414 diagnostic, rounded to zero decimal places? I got 19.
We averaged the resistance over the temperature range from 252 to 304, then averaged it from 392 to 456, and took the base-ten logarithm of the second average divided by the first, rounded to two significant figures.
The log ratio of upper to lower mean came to 0.076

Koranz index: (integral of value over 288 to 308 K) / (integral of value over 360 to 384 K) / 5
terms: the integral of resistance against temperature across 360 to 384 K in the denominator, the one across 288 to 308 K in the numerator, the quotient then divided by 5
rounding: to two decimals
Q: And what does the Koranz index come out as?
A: 0.11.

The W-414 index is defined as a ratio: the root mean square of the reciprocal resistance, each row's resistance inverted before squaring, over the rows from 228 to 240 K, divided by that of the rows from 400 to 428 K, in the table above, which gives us 1.15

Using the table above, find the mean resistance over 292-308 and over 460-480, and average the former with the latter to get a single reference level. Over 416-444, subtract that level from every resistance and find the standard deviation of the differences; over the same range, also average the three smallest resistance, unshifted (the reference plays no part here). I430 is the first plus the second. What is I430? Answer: 22.1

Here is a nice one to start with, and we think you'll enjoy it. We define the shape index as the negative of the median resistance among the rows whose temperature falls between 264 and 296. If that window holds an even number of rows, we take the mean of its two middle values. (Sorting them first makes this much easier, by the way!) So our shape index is -20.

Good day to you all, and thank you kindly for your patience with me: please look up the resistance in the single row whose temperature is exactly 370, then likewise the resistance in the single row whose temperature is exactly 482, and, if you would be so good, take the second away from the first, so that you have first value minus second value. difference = 0.5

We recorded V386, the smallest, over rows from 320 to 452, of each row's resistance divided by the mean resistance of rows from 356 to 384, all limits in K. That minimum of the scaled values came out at 0.60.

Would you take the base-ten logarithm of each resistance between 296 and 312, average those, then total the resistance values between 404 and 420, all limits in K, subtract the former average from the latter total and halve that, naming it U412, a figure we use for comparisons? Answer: 45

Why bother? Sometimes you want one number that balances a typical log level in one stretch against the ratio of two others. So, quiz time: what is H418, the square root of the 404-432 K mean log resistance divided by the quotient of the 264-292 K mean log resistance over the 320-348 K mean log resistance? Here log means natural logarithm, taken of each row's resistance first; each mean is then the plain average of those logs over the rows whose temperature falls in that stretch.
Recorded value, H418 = 1.73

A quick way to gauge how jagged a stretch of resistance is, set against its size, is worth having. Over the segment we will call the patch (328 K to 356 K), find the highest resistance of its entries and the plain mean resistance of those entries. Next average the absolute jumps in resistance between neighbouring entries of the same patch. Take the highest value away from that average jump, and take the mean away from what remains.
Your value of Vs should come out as -36.9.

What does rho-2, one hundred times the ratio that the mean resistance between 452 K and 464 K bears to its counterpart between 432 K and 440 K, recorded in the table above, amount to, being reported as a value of 102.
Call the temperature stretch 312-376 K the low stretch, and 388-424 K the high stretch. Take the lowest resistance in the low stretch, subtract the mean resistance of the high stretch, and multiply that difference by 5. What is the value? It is -59.8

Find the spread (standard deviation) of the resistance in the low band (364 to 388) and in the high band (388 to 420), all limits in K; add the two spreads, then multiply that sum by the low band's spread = 3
